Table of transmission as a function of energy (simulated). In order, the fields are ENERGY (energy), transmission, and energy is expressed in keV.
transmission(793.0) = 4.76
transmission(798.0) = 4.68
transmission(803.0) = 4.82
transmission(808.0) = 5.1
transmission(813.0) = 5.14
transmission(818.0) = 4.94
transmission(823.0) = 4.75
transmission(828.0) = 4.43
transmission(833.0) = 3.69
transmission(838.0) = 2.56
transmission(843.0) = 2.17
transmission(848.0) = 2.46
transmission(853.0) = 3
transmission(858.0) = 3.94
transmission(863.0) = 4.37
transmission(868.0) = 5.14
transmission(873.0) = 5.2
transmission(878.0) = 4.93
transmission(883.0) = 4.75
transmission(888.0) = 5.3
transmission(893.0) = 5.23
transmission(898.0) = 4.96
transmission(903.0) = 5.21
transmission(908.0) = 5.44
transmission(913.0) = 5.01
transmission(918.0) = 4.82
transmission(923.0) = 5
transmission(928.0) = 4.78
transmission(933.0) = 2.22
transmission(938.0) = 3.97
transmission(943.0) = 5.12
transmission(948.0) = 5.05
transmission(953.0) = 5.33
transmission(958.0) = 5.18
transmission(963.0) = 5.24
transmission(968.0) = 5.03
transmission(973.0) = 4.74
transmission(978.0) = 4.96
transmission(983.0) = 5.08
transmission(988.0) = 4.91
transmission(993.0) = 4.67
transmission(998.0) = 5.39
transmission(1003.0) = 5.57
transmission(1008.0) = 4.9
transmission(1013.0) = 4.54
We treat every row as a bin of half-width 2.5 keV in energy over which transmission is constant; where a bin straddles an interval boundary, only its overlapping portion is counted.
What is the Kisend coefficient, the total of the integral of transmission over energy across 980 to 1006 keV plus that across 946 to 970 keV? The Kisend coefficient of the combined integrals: 257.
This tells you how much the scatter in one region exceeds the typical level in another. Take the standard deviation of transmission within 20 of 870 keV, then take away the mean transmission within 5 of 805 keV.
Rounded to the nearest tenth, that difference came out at -4.2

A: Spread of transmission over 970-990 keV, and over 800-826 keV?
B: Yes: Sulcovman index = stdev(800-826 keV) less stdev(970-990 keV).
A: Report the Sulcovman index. 0.03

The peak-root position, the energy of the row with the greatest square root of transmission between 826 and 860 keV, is 828.0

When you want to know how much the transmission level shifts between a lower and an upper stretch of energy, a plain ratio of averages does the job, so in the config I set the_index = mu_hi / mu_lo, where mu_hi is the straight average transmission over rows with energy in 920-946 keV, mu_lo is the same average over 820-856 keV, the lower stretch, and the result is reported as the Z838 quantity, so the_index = 1.28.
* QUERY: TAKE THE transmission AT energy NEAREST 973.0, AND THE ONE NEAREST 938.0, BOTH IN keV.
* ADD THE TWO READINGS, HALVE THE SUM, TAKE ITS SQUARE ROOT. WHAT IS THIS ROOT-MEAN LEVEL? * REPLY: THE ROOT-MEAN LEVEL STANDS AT 2.09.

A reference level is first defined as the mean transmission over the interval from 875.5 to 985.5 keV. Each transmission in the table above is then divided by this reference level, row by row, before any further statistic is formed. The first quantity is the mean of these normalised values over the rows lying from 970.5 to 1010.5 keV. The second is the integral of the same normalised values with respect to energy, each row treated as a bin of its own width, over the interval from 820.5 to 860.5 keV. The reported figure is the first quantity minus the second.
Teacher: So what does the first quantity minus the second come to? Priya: -27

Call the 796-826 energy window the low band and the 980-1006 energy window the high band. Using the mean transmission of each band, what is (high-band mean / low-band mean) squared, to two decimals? 1.09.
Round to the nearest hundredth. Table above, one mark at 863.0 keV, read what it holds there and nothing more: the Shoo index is 4.37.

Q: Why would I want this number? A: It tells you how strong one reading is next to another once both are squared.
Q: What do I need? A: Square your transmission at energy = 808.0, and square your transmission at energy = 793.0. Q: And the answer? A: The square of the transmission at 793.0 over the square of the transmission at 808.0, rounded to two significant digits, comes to 0.87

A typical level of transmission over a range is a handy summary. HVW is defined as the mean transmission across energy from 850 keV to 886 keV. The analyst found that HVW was 4.5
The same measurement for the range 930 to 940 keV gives 3.1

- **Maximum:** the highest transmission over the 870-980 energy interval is 5.44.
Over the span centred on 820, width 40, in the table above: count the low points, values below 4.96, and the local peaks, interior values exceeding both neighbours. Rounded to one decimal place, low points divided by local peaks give 6.0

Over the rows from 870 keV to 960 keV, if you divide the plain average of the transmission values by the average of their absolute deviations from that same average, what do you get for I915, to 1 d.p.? 11.6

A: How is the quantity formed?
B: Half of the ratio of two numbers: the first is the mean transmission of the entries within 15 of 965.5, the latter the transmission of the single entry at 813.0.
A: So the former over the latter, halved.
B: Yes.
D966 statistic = 0.49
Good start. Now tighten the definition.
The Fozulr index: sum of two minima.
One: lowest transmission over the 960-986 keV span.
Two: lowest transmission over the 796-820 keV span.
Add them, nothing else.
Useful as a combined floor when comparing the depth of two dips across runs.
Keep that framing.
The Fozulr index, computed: 9.4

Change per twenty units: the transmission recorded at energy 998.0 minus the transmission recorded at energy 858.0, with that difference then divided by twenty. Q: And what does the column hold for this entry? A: 0.07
